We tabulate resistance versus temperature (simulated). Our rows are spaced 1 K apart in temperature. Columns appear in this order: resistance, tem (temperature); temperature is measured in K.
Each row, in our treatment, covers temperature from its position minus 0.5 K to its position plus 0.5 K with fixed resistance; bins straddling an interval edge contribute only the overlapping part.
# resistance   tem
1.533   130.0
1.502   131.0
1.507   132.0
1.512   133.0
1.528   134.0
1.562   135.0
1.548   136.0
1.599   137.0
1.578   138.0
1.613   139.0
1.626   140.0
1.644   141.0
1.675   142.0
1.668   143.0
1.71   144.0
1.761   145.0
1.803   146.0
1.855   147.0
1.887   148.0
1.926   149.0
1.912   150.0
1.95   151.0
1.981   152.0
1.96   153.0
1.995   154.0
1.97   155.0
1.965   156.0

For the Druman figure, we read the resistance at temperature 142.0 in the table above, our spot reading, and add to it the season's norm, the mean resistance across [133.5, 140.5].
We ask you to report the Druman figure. 3.25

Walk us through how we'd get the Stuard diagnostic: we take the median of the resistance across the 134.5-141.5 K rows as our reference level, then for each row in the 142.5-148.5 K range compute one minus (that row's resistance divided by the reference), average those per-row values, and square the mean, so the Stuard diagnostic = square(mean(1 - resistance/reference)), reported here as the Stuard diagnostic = 0.013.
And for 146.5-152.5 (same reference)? 0.040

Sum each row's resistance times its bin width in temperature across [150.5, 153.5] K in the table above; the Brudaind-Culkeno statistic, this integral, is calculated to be 5.9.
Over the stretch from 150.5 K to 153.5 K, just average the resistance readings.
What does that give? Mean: 1.96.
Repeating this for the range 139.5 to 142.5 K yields 1.65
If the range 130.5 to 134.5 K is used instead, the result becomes 1.51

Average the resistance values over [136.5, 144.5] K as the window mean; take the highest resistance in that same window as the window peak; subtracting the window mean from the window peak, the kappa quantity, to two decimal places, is 0.07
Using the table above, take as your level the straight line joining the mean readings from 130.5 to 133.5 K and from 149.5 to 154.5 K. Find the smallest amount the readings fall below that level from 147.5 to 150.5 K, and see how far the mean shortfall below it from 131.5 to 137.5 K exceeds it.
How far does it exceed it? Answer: 0.06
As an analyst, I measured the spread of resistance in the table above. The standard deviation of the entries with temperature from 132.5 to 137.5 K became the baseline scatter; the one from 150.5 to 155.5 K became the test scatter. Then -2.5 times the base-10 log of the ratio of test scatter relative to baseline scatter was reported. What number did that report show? 0.70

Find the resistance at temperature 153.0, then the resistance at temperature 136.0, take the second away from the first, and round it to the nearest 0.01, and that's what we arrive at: 0.41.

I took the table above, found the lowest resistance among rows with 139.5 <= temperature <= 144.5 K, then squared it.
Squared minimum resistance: 2.64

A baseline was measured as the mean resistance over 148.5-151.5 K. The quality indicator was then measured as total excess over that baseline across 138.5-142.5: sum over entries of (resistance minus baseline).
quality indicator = -1.2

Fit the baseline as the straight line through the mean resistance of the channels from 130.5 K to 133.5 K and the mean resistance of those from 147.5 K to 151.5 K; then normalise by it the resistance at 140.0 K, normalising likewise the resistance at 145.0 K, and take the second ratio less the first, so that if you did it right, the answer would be 0.01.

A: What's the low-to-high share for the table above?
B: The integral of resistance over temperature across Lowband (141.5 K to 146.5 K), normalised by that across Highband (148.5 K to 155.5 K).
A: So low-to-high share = 0.63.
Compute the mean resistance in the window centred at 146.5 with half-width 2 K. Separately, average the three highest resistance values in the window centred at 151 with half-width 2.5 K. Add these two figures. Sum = 3.8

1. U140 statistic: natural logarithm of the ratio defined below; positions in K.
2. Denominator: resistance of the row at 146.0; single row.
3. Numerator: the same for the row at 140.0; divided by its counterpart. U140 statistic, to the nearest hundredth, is -0.10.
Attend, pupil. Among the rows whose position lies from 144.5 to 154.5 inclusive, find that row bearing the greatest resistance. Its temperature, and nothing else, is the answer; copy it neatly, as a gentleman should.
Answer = 154.0 K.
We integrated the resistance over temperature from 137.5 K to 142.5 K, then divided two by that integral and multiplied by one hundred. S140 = 24.6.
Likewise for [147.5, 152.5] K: 20.7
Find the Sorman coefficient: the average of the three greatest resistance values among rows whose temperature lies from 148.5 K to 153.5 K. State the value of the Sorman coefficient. 1.96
